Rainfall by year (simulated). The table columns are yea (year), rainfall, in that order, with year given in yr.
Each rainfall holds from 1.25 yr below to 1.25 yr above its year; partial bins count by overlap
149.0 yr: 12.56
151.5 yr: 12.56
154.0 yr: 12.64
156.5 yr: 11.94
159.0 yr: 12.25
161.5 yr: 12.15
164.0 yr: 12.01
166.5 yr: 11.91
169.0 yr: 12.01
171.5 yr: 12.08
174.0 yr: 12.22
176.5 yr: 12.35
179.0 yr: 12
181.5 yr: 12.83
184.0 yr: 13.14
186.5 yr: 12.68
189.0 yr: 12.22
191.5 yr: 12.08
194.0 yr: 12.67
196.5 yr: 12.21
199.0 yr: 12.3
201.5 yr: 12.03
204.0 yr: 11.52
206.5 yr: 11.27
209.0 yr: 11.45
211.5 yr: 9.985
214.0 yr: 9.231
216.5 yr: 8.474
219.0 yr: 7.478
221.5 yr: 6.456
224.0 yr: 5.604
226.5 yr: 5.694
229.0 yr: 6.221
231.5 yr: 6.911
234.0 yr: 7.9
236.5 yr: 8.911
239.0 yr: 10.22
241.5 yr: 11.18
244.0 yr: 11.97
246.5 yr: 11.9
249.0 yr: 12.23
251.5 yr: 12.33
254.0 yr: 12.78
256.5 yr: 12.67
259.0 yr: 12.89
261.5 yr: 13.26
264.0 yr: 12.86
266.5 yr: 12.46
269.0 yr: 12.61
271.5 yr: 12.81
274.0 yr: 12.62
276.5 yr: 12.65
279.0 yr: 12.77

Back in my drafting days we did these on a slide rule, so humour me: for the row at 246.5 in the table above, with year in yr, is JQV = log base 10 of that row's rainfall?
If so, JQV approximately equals 1.076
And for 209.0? 1.059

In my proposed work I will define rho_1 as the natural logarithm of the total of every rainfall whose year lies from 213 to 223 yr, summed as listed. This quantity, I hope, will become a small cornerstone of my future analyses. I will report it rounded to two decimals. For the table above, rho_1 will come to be 3.45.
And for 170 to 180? 3.88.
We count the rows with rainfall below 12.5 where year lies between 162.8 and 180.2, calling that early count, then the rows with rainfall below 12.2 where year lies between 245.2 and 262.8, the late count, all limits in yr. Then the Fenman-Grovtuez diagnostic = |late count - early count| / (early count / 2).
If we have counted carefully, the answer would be 1.7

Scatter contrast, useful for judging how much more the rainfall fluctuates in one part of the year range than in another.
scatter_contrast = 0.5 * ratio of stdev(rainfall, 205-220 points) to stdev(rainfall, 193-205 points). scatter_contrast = 1.9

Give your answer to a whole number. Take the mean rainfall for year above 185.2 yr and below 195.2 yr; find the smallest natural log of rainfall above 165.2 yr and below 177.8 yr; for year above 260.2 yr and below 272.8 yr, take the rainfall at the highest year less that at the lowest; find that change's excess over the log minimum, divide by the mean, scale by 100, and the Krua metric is -24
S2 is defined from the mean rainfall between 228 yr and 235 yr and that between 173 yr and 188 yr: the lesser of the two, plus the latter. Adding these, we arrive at 20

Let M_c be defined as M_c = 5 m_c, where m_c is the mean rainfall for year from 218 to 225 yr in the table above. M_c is 33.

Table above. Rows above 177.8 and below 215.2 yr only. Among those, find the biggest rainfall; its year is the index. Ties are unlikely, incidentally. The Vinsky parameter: 184.0 yr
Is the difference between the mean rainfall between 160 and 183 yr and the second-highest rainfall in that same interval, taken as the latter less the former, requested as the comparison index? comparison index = 0.2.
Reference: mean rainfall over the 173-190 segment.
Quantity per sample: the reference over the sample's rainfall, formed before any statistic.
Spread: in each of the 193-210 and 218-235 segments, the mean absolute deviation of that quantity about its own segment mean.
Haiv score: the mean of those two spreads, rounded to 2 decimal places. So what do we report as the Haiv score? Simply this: 0.12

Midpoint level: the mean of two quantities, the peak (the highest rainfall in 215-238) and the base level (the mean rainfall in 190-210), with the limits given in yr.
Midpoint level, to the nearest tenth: 10.4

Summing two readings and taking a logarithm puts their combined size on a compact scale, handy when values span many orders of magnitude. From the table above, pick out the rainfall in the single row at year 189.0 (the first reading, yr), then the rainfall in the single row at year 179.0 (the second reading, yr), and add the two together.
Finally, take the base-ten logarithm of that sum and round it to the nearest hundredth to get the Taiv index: 1.38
